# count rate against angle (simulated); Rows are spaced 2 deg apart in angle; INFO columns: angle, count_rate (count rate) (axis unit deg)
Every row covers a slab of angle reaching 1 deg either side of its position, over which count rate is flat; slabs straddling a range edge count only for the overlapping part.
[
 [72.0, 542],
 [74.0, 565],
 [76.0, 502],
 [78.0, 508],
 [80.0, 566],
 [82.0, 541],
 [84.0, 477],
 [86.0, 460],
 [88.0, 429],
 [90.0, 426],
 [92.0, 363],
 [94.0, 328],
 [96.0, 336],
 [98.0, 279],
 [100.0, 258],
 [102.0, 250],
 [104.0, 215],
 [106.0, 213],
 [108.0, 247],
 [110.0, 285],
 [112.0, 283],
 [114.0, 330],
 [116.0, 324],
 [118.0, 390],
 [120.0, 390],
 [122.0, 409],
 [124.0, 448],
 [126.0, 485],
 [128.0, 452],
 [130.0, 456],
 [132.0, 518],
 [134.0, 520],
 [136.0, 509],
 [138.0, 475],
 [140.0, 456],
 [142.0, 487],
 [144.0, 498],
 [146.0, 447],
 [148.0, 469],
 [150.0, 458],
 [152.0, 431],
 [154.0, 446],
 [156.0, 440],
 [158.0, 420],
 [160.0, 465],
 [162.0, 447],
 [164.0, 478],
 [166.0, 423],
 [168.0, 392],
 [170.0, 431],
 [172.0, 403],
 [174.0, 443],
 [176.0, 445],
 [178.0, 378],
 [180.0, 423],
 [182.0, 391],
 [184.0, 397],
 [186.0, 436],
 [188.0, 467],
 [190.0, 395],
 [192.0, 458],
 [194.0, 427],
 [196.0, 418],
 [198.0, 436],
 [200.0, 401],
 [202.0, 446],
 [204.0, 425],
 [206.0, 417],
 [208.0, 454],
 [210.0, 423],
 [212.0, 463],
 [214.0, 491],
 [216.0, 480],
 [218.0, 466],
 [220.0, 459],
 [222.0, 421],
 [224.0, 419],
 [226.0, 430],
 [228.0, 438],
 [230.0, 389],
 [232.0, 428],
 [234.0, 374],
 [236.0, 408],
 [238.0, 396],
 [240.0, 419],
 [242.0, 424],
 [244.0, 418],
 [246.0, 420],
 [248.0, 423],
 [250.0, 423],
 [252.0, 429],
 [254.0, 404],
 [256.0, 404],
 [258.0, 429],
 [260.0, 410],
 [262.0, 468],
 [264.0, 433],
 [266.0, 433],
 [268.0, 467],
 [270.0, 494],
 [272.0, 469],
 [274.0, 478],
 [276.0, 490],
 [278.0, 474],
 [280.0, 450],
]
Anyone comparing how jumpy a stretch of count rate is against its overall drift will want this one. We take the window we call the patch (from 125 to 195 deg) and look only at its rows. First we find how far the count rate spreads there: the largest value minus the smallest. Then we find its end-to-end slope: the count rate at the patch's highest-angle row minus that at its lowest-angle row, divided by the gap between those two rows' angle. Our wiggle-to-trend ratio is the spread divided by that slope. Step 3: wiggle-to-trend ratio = -166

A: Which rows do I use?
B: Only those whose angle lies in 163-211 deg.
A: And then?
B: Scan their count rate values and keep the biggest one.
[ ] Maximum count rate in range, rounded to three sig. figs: 478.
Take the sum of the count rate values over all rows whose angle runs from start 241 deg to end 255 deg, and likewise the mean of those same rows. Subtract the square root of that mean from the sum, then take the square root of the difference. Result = 54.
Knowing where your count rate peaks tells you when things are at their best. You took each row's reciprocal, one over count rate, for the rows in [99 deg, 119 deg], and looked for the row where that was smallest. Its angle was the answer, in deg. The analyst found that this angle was 118.0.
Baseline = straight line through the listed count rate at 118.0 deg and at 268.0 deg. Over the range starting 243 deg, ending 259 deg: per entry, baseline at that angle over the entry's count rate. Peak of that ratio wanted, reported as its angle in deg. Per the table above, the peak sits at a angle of 256.0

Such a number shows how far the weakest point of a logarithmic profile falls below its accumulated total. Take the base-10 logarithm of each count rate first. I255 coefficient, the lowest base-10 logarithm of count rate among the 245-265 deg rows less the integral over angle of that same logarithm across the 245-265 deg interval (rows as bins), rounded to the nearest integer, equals -50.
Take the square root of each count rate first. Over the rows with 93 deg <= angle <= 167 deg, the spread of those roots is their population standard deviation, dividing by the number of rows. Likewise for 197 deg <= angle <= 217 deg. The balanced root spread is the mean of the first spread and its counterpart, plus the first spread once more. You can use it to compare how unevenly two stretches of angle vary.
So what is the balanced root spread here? 3.9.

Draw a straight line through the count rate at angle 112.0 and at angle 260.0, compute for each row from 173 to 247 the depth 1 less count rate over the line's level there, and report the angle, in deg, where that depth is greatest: 234.0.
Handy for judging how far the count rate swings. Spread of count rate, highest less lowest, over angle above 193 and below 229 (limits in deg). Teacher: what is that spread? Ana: 90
